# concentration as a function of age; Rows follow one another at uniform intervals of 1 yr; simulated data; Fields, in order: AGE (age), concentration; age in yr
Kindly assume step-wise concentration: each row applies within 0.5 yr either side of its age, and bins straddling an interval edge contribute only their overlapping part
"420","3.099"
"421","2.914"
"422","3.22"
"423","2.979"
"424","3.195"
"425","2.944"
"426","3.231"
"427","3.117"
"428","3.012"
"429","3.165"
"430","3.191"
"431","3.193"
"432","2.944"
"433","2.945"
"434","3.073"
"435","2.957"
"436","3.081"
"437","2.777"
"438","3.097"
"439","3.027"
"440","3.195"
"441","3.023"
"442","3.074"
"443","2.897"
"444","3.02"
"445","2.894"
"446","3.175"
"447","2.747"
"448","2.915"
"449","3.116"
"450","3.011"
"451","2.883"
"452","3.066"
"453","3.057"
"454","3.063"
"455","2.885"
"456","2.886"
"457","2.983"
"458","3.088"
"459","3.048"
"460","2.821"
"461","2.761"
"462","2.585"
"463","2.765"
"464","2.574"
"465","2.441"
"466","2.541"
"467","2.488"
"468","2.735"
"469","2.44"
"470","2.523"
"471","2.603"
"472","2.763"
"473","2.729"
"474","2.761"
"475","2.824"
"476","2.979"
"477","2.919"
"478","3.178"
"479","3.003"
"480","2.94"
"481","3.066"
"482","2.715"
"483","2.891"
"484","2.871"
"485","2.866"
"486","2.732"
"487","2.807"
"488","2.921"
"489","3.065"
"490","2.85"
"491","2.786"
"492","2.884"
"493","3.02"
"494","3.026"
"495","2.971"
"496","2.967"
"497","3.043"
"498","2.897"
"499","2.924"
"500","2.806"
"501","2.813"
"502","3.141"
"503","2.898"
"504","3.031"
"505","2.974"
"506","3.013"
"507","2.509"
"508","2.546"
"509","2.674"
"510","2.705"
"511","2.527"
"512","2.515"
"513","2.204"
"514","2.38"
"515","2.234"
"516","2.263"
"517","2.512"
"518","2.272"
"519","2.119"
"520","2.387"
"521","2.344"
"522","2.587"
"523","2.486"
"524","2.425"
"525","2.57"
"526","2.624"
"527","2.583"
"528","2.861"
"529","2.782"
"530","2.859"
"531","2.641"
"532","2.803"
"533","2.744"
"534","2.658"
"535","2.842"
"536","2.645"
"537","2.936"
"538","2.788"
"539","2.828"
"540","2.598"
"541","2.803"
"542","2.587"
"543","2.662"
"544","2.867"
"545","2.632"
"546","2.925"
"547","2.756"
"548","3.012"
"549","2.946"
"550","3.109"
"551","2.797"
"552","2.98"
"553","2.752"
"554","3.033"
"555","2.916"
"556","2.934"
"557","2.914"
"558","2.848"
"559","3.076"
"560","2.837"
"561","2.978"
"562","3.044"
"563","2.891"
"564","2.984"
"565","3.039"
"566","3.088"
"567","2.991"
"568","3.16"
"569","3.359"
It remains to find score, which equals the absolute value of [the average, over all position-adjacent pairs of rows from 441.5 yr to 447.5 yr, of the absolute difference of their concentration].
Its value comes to 0.23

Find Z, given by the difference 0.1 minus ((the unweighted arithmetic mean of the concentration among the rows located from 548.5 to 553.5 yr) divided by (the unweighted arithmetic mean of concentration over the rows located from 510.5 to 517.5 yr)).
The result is -1.13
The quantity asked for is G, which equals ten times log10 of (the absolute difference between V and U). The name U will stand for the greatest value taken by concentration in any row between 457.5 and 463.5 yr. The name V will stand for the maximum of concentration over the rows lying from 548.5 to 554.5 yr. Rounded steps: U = 3.088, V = 3.109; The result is -17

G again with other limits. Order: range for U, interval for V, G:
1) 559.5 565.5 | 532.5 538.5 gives -10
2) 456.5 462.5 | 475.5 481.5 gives -10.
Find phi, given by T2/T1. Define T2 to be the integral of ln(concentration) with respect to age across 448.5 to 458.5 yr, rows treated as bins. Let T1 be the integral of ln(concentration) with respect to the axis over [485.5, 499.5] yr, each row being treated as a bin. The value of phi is 0.7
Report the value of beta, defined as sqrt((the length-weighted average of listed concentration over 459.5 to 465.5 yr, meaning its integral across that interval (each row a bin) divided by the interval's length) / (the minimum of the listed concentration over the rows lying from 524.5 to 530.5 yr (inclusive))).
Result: 1.02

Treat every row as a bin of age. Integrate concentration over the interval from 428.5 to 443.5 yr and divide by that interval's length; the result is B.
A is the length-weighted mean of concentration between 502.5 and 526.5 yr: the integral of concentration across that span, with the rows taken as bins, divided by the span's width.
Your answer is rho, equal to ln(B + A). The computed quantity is 1.72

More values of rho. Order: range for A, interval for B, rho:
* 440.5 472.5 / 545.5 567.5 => 1.76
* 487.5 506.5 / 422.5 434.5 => 1.80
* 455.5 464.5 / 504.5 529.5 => 1.68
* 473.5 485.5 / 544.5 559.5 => 1.76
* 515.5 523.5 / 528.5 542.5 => 1.63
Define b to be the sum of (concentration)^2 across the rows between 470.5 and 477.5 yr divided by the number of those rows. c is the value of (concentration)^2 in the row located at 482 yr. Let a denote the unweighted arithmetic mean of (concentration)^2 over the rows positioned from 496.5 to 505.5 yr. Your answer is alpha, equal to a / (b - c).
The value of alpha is 19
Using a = 8.70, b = 7.8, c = 7.4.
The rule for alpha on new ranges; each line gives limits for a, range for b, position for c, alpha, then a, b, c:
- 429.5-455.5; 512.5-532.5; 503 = -4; 9.08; 6.3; 8.4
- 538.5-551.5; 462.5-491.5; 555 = -11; 7.92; 7.8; 8.5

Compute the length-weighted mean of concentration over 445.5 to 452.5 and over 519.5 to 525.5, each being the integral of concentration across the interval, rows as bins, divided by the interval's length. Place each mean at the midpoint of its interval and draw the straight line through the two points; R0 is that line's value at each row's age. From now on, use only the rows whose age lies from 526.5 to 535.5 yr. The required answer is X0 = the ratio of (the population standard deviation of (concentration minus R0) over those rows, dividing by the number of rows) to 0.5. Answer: 0.20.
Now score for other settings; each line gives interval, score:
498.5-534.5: 0.14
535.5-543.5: 0.17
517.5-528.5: 0.14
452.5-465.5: 0.12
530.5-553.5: 0.18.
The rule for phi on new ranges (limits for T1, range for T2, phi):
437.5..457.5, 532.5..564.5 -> 1.5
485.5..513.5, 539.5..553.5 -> 0.5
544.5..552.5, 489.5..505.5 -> 2.0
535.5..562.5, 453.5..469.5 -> 0.6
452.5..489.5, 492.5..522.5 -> 0.8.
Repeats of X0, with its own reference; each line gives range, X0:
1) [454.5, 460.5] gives 0.20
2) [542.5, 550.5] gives 0.34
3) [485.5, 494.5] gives 0.24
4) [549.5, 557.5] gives 0.22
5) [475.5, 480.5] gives 0.19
